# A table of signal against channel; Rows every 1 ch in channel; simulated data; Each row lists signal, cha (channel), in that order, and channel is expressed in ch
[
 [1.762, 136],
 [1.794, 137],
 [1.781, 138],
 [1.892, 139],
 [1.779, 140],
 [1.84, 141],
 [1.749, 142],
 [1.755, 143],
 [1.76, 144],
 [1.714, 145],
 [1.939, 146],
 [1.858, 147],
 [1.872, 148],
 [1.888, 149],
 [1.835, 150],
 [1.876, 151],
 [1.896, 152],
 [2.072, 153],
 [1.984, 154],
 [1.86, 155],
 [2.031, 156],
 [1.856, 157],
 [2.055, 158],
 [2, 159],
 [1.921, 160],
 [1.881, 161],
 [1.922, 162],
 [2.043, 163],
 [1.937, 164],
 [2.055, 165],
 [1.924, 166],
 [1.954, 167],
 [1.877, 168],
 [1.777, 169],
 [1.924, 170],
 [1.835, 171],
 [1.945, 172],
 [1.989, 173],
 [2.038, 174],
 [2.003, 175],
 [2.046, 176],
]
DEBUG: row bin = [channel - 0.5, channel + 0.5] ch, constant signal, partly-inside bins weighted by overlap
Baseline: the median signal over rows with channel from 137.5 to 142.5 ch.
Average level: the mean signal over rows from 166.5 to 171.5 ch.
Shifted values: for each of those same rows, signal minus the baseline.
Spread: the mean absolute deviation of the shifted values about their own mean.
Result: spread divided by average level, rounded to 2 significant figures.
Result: 0.029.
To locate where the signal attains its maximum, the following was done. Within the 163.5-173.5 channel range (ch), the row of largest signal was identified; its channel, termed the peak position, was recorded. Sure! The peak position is 165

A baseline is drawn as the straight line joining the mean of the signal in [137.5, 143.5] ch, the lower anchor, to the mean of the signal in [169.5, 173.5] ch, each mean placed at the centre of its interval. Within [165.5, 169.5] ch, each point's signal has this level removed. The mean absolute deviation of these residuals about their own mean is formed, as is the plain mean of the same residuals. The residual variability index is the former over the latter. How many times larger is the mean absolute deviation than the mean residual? -2.5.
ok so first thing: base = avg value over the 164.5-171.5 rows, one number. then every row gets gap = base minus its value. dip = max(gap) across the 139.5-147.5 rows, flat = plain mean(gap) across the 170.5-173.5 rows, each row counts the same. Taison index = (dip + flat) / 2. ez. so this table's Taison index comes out 0.09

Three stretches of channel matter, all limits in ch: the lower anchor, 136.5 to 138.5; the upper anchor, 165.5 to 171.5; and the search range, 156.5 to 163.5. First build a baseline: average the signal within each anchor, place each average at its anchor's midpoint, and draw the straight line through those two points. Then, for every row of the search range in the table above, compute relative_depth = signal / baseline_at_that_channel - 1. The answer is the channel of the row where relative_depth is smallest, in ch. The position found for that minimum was 157 ch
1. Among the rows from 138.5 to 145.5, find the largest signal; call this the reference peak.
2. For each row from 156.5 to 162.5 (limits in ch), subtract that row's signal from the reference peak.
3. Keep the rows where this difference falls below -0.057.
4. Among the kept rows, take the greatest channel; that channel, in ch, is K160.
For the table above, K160 159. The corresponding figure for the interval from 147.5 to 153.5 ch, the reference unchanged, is 153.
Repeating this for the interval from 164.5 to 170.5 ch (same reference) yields 167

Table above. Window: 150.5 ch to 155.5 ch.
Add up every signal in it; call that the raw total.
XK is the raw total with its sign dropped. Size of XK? 9.7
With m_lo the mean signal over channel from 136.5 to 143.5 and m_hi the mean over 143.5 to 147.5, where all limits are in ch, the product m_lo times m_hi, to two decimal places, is 3.27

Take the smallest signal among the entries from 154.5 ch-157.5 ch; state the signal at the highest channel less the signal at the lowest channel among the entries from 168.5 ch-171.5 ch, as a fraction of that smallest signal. 0.03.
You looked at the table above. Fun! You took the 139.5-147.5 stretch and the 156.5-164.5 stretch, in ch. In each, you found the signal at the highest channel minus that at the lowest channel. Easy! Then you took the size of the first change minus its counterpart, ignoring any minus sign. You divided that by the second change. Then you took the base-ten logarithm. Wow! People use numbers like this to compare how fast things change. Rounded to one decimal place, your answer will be -1.6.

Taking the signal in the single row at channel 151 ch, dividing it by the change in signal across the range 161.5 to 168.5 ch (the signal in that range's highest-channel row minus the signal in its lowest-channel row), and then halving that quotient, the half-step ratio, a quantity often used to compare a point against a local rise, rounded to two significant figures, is -21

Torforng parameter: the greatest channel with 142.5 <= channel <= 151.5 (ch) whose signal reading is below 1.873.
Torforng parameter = 150 ch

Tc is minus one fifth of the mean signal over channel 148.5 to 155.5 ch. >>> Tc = -0.383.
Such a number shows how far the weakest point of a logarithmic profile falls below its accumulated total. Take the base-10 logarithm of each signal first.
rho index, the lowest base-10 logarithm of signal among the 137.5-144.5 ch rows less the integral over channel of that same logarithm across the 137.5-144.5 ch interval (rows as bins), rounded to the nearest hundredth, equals -1.53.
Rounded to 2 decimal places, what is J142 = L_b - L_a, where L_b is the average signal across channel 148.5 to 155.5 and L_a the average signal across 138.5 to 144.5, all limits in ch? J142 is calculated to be 0.12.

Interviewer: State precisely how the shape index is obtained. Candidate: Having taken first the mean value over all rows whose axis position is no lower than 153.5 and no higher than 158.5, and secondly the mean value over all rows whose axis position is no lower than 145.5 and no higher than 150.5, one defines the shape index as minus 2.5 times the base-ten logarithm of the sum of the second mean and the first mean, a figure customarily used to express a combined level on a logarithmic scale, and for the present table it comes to -1.46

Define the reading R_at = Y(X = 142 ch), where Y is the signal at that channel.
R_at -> 1.749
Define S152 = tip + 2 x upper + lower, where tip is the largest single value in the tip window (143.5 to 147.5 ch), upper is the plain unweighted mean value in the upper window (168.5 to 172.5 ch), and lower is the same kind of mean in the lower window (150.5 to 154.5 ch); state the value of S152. 7.64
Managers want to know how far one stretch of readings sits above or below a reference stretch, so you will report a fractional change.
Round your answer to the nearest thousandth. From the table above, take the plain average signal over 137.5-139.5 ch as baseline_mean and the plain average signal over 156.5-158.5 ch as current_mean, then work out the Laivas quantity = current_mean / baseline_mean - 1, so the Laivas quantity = 0.065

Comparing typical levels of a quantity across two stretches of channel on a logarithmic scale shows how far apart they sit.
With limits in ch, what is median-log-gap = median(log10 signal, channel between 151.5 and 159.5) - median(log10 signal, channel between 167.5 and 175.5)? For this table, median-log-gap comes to 0.013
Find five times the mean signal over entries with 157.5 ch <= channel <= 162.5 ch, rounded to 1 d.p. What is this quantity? 9.8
